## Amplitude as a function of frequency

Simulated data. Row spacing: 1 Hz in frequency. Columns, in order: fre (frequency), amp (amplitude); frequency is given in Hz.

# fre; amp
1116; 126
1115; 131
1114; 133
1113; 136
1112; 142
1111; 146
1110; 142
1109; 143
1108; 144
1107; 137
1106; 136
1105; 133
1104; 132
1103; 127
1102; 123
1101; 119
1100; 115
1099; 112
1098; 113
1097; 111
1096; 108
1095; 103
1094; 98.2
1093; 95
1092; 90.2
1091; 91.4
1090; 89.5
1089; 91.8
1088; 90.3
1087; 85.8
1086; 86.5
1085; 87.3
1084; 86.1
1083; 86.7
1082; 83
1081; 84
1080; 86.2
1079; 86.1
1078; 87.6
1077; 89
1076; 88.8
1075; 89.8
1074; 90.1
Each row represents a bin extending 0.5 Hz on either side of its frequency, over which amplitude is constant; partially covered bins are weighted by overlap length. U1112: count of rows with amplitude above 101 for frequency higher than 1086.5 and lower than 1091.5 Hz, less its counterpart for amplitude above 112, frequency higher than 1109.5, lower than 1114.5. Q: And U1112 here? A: -5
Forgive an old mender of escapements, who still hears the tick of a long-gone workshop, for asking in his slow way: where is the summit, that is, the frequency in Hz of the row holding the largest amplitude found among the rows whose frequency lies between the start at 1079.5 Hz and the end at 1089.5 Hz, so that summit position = 1089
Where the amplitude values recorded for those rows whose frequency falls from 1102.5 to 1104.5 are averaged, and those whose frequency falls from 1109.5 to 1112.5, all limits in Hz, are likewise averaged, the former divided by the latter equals 0.90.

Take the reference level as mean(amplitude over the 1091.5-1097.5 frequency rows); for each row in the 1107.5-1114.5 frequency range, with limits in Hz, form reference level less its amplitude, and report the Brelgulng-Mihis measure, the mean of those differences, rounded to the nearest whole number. -40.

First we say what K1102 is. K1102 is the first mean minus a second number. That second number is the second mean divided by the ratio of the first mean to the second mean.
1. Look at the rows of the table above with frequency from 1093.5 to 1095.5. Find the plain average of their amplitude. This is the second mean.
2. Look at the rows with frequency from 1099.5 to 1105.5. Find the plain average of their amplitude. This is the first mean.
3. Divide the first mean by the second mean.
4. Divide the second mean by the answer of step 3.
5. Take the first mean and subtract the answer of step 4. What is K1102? 44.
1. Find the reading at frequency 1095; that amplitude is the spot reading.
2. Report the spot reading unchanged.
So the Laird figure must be 103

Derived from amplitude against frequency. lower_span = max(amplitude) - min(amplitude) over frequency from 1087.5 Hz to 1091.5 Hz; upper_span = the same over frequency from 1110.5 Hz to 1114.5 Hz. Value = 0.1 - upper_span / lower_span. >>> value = -6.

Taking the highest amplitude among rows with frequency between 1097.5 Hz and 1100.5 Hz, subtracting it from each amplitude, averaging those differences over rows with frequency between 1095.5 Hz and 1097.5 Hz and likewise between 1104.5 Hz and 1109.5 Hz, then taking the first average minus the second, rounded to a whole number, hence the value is -29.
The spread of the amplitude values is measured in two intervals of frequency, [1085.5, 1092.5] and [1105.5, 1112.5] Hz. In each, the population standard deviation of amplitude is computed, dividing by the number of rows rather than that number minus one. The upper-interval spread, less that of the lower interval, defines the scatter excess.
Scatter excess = 1.2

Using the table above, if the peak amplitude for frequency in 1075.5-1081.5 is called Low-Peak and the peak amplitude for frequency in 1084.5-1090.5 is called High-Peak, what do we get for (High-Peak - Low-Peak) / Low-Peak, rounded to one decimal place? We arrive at 0.0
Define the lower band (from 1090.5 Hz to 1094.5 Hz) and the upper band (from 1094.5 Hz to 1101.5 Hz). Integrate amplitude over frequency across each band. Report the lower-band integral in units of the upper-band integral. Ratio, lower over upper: 0.5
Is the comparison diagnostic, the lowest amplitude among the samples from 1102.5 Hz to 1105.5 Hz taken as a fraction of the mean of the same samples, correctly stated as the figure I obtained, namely 0.972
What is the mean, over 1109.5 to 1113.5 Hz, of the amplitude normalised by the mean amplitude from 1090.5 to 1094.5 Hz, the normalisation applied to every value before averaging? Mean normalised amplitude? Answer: 1.5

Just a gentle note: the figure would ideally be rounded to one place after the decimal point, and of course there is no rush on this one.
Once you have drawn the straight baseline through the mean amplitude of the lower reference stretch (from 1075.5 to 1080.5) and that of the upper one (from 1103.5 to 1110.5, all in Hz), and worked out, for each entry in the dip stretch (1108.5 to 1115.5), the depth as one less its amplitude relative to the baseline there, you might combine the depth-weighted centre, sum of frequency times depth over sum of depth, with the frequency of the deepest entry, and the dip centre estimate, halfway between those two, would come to 1114.5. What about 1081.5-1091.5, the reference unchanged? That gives 1088.4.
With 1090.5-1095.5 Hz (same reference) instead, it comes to 1092.4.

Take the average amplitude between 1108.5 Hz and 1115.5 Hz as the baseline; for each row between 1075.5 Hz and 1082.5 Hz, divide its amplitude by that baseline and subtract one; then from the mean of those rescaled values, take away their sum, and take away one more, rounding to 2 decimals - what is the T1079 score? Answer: 1.27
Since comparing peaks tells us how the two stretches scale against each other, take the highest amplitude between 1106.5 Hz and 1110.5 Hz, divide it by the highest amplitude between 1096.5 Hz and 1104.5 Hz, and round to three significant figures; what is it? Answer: 1.09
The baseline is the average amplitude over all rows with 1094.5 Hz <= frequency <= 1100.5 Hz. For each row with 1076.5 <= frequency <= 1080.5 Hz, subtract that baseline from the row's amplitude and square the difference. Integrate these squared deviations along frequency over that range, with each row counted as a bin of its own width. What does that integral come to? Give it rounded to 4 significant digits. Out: 2142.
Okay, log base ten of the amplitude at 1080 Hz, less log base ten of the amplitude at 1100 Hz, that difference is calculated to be -0.13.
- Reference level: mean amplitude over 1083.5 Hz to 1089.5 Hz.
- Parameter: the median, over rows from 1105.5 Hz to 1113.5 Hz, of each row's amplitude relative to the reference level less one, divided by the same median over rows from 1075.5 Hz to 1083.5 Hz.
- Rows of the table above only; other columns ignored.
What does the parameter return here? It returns -36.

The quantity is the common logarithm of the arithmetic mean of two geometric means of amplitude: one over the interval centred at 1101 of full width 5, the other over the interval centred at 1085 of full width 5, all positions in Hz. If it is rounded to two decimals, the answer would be 2.01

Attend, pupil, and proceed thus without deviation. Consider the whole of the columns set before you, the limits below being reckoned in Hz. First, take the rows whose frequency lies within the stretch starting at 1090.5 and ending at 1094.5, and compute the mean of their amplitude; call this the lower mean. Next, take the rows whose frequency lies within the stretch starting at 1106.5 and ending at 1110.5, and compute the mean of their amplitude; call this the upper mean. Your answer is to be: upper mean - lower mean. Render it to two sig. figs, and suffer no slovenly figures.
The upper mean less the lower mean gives 48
